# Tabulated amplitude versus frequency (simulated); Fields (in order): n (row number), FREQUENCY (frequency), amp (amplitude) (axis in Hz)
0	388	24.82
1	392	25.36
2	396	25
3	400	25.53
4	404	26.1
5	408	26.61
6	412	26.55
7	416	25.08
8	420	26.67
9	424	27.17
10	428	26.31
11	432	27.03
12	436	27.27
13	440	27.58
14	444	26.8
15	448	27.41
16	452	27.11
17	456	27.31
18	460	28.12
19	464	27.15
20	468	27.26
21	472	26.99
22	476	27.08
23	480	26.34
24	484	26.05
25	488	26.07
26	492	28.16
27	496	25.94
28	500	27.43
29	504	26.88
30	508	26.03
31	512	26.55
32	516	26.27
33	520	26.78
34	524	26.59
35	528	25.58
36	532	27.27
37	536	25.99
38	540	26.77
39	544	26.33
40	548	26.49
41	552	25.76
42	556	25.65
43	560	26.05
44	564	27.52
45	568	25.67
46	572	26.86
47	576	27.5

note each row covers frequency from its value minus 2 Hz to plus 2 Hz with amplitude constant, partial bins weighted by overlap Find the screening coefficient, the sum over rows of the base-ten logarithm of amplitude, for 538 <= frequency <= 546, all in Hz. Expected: 2.85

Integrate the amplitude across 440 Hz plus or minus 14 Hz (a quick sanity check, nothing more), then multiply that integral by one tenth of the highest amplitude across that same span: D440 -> 2091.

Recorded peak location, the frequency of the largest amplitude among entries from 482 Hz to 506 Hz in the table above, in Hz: 492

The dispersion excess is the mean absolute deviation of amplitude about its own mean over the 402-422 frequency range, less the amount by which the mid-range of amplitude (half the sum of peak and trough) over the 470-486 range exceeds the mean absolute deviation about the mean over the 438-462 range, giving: -25.8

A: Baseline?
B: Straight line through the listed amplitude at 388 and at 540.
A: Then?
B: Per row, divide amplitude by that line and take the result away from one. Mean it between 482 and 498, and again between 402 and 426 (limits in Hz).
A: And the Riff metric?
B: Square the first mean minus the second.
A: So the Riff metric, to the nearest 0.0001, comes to 0.0010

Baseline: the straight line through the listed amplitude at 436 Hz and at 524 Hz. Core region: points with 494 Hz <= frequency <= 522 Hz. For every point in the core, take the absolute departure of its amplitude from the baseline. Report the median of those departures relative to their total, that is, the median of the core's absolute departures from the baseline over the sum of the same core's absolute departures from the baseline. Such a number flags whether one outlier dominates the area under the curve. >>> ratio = 0.127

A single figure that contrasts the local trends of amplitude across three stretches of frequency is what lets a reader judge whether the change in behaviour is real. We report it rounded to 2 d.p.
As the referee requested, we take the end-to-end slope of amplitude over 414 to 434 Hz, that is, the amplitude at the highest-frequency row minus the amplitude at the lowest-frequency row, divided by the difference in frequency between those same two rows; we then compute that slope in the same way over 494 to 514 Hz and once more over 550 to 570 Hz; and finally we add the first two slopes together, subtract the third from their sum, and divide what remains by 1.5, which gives 0.11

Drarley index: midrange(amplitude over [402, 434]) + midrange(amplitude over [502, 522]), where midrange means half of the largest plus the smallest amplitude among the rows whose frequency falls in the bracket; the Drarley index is 52.6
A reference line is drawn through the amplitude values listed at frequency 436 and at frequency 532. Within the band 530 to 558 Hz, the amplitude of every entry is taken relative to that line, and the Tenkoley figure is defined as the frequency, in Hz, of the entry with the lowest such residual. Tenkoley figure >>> 556 Hz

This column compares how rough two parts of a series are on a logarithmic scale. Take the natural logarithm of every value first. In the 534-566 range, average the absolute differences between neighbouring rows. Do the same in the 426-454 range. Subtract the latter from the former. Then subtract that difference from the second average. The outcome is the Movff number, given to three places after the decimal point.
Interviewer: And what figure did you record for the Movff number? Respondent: 0.014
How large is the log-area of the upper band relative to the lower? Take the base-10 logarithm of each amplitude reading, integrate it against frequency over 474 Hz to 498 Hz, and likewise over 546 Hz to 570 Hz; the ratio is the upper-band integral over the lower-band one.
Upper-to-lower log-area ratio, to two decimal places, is 1.00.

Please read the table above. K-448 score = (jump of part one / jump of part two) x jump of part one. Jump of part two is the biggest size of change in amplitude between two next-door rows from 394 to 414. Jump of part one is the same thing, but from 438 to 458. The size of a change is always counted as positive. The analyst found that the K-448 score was 1.1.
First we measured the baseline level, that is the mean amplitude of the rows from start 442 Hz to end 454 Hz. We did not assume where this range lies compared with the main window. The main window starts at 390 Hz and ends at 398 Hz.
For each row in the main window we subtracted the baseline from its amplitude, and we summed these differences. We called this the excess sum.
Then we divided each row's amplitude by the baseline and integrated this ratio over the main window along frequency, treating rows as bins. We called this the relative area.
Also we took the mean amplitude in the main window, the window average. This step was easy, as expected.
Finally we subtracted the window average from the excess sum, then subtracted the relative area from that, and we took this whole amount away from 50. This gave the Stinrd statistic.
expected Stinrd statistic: 86.5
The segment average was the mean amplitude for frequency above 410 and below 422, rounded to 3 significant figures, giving 26.1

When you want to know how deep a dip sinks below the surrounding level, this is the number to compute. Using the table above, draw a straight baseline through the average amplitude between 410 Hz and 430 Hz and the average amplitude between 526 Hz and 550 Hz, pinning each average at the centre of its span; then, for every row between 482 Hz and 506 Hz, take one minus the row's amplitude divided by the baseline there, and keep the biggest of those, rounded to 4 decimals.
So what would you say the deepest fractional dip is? 0.0170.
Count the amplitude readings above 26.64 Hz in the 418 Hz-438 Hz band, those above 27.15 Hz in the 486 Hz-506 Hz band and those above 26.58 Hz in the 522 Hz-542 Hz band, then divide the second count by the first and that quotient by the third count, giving 0.17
